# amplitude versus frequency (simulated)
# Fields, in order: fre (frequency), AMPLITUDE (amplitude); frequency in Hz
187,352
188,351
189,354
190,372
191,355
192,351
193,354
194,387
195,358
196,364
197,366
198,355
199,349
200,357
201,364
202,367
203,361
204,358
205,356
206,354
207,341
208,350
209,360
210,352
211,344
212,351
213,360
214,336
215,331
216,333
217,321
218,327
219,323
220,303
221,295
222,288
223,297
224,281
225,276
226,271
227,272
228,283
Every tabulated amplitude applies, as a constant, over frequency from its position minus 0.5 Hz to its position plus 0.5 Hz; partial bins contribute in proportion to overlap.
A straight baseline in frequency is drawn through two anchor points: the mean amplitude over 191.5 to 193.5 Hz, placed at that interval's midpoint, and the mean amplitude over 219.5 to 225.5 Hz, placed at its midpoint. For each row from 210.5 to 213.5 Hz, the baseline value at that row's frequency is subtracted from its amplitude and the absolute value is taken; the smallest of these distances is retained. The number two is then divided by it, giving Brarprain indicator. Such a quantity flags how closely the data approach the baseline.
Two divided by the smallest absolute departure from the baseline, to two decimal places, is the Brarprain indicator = 0.07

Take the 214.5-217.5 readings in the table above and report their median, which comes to 331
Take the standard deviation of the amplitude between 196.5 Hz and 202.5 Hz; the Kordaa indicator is 7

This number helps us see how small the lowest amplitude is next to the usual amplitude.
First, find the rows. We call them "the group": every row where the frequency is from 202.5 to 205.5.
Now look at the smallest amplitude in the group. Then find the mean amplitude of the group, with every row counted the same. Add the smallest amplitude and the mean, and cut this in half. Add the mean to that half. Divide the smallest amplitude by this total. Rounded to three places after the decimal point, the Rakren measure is 0.498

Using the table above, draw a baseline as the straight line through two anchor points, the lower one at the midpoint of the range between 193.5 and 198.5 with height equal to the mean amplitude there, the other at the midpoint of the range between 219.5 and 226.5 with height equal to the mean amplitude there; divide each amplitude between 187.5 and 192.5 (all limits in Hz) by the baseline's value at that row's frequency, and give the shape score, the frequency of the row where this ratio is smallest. 188 Hz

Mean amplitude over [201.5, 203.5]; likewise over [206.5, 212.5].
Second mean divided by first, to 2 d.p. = 0.96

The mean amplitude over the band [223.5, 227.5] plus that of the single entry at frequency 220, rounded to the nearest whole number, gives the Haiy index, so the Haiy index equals 578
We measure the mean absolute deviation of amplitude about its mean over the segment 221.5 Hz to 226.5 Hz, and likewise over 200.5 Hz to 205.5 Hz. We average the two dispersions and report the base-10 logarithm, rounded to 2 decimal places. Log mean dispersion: 0.75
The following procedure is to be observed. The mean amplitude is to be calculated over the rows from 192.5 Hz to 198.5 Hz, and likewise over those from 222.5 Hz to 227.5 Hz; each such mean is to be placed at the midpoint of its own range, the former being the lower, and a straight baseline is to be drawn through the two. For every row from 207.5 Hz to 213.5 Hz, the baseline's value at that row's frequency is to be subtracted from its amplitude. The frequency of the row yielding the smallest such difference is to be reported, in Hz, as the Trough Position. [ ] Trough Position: 208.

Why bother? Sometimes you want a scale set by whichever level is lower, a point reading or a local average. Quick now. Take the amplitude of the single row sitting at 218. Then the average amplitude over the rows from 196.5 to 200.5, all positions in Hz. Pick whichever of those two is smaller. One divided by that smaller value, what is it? 0.0031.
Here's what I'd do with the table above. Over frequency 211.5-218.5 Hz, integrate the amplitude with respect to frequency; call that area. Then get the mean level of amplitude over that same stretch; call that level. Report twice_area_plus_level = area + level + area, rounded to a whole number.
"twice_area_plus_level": 5055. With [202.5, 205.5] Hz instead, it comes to 2508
